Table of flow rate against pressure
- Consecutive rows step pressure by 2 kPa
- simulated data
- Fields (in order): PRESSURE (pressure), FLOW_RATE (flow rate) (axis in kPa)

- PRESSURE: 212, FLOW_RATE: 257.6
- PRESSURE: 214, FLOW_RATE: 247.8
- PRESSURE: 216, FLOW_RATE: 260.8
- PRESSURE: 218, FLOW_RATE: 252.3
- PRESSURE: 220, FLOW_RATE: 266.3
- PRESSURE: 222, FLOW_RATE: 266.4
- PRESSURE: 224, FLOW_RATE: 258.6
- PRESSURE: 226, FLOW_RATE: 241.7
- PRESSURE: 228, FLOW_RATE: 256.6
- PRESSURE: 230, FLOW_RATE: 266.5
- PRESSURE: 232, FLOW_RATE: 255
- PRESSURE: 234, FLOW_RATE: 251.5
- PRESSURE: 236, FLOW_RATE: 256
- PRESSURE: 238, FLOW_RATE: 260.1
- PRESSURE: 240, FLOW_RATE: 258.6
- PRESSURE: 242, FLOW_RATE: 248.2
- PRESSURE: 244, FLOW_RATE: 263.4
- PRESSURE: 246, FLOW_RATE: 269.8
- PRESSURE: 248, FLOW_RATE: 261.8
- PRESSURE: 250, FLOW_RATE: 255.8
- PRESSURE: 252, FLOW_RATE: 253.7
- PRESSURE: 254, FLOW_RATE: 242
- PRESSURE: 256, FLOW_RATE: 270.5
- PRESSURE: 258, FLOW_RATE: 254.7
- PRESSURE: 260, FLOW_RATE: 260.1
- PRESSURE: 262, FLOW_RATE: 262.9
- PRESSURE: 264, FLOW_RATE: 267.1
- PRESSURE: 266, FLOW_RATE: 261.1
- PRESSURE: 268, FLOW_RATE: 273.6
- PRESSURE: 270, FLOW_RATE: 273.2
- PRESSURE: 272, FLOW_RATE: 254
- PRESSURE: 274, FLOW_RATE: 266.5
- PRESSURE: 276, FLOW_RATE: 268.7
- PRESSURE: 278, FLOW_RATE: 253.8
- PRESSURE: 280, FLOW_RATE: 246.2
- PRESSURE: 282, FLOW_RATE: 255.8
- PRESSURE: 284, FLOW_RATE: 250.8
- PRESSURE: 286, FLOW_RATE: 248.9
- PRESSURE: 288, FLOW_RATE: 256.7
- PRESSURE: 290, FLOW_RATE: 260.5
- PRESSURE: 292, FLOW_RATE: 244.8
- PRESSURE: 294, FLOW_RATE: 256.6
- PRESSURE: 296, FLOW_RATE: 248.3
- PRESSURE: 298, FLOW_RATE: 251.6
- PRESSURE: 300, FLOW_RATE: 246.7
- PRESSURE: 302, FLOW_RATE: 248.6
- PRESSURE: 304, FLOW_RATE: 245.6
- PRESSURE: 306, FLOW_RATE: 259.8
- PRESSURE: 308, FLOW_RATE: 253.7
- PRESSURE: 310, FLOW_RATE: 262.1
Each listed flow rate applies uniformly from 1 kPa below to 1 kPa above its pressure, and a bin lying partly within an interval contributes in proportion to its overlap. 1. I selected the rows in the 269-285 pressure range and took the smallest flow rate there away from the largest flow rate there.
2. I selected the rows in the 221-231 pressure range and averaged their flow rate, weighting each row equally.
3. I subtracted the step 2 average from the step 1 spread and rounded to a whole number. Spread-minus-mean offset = -231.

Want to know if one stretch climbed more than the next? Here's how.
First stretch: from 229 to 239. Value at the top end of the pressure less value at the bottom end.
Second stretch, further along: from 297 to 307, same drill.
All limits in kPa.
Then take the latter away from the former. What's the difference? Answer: -15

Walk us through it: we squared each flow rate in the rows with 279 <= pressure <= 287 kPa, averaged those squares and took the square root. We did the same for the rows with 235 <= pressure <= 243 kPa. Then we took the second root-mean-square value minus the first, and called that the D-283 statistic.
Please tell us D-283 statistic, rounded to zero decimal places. 5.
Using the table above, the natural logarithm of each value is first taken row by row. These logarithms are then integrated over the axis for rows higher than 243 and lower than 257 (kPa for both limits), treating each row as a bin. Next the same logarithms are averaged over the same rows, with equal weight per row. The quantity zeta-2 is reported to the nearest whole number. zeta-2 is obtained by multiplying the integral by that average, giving 433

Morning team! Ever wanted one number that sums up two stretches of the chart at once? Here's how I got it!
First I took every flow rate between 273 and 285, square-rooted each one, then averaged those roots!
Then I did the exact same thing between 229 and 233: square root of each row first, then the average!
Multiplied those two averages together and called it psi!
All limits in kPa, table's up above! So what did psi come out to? 259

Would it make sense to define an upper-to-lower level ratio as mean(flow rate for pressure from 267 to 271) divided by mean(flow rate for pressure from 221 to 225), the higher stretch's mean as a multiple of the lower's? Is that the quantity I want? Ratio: 1.04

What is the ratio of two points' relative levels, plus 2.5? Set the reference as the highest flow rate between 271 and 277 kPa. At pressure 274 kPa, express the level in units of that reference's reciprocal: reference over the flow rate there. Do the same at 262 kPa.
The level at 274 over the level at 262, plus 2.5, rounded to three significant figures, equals 3.49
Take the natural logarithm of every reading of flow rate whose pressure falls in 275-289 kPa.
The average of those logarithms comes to 5.539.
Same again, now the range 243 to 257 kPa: 5.558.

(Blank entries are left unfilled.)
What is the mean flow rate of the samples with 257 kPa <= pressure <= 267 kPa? 261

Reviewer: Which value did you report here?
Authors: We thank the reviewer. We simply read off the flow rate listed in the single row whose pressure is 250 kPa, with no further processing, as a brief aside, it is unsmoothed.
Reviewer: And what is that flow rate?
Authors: 255.8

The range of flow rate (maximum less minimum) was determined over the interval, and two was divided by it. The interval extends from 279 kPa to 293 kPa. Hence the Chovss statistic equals 0.13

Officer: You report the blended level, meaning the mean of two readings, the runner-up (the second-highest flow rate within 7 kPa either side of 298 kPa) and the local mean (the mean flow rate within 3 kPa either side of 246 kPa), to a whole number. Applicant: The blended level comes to 258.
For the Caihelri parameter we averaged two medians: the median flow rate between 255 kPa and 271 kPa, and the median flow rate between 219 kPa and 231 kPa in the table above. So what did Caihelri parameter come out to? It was 264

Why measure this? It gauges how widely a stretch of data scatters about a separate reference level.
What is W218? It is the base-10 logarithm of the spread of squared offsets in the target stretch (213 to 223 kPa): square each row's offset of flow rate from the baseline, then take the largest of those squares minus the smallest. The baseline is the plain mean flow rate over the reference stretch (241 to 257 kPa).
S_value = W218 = 2.00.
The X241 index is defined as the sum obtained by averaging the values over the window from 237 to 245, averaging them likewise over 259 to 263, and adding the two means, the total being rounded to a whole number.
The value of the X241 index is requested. 519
